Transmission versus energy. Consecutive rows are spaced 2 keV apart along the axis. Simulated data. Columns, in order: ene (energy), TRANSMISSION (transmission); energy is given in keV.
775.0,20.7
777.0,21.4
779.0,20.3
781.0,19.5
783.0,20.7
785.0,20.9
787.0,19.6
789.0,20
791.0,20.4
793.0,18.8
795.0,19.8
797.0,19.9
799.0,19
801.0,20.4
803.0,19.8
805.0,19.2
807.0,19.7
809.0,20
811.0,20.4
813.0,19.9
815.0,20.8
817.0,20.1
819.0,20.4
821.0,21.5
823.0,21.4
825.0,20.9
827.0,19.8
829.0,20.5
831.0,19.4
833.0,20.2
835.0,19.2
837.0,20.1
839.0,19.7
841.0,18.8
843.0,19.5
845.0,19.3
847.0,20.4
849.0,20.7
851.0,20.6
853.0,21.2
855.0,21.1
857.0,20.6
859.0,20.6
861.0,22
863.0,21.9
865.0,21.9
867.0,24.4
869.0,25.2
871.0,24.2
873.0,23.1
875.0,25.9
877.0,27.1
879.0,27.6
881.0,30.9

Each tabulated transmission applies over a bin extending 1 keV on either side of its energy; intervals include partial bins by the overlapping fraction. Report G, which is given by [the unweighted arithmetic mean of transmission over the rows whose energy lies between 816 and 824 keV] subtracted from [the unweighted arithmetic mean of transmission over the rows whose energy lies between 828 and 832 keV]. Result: -0.9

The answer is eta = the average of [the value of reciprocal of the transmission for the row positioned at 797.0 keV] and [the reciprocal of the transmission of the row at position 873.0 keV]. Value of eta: 0.0468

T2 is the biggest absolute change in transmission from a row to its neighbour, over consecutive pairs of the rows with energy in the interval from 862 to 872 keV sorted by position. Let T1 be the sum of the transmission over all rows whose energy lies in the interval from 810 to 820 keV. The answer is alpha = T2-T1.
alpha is -99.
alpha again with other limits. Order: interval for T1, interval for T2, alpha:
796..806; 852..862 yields -97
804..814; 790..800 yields -98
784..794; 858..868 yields -97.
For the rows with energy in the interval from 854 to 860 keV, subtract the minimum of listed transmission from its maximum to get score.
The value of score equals 0.50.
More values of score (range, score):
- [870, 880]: 4.50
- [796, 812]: 1.40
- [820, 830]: 1.70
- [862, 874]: 3.30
